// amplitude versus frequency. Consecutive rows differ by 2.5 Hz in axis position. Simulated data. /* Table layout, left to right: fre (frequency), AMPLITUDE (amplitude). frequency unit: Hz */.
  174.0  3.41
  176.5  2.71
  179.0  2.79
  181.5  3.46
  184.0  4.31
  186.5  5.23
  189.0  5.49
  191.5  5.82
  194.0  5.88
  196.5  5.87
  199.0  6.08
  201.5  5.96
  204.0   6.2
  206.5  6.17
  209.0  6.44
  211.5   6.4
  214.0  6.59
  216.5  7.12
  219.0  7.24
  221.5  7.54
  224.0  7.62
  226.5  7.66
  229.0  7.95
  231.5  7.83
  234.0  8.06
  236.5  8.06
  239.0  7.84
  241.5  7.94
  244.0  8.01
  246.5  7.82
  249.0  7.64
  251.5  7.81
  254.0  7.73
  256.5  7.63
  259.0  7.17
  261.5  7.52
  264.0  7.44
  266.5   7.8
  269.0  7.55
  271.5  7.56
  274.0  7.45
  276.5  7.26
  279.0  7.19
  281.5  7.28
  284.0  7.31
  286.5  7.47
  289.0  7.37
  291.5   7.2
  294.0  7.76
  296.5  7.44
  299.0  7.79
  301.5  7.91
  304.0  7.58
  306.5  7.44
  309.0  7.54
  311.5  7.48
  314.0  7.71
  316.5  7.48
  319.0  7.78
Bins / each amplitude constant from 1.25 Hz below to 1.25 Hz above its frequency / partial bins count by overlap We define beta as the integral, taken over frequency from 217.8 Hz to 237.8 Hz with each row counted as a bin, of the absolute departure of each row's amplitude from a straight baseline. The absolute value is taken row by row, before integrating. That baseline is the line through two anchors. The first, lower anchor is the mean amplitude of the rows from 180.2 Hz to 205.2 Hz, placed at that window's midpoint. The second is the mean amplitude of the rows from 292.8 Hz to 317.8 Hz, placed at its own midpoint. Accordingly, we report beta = 33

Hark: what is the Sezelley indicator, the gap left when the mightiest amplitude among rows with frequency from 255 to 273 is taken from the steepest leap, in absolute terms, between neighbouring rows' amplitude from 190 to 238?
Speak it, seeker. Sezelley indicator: -7.27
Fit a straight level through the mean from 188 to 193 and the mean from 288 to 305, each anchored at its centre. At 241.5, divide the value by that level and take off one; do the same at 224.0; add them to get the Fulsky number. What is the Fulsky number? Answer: 0.42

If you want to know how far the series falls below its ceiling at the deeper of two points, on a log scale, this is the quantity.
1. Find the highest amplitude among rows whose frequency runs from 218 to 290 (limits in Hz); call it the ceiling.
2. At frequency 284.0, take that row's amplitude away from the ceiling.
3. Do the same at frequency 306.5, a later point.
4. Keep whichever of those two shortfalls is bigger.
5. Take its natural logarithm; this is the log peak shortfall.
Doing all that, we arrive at -0.29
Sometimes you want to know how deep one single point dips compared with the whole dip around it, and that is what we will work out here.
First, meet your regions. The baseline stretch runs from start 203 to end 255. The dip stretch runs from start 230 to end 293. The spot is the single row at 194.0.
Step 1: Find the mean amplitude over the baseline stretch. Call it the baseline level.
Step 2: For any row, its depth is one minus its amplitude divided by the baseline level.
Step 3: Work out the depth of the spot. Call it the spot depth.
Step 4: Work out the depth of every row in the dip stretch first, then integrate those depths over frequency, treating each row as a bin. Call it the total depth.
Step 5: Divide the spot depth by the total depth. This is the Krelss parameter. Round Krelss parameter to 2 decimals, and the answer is -0.13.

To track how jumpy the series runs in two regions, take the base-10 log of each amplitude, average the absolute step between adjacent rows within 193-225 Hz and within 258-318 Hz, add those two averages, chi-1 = 0.0228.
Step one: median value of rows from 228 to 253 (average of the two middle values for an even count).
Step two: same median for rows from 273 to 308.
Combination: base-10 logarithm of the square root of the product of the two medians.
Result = 0.88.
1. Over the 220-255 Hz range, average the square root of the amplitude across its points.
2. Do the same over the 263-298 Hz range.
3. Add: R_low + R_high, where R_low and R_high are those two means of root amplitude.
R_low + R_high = 5.52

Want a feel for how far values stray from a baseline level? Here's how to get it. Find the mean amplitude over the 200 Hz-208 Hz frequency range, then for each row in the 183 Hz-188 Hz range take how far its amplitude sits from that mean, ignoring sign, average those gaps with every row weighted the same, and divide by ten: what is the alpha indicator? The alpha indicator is 0.13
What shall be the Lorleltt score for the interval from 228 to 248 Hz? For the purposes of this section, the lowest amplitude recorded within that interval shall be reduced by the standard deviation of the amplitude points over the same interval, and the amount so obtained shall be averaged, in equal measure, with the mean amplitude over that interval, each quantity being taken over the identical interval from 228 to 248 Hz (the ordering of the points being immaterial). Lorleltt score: 7.83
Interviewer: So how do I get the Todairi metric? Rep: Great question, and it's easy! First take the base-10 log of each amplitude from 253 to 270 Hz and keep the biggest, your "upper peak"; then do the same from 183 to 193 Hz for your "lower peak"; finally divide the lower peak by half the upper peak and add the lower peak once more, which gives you 2.48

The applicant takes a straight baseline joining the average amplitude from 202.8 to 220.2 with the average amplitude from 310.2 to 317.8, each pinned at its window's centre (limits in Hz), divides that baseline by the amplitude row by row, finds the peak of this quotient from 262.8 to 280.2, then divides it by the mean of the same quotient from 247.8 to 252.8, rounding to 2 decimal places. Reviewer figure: 1.12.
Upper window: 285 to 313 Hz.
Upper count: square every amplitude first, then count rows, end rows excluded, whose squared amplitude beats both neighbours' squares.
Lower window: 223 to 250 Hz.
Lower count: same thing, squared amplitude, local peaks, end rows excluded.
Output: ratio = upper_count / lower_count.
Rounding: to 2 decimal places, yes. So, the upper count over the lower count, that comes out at 1.50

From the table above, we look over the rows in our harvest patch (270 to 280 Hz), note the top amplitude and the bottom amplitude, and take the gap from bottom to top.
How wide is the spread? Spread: 0.37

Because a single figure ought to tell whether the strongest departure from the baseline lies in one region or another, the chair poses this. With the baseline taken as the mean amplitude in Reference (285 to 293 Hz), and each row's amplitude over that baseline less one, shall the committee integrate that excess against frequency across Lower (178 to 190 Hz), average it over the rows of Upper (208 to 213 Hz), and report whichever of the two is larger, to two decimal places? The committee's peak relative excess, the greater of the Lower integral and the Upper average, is -0.13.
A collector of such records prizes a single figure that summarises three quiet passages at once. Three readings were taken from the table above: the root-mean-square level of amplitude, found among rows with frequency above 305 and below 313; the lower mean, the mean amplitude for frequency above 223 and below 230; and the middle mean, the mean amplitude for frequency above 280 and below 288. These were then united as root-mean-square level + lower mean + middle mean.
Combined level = 22.58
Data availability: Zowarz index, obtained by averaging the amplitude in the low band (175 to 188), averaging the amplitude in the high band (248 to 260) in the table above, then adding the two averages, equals 11.3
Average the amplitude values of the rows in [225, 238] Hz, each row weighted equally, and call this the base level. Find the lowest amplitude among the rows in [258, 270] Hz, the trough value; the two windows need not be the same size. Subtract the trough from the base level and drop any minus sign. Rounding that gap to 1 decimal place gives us 0.7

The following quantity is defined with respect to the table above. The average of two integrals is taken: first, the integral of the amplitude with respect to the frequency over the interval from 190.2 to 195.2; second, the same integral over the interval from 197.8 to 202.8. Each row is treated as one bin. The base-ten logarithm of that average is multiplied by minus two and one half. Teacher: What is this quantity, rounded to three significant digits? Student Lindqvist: -3.68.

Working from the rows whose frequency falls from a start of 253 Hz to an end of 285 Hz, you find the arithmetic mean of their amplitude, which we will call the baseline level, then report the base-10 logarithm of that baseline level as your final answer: 0.872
